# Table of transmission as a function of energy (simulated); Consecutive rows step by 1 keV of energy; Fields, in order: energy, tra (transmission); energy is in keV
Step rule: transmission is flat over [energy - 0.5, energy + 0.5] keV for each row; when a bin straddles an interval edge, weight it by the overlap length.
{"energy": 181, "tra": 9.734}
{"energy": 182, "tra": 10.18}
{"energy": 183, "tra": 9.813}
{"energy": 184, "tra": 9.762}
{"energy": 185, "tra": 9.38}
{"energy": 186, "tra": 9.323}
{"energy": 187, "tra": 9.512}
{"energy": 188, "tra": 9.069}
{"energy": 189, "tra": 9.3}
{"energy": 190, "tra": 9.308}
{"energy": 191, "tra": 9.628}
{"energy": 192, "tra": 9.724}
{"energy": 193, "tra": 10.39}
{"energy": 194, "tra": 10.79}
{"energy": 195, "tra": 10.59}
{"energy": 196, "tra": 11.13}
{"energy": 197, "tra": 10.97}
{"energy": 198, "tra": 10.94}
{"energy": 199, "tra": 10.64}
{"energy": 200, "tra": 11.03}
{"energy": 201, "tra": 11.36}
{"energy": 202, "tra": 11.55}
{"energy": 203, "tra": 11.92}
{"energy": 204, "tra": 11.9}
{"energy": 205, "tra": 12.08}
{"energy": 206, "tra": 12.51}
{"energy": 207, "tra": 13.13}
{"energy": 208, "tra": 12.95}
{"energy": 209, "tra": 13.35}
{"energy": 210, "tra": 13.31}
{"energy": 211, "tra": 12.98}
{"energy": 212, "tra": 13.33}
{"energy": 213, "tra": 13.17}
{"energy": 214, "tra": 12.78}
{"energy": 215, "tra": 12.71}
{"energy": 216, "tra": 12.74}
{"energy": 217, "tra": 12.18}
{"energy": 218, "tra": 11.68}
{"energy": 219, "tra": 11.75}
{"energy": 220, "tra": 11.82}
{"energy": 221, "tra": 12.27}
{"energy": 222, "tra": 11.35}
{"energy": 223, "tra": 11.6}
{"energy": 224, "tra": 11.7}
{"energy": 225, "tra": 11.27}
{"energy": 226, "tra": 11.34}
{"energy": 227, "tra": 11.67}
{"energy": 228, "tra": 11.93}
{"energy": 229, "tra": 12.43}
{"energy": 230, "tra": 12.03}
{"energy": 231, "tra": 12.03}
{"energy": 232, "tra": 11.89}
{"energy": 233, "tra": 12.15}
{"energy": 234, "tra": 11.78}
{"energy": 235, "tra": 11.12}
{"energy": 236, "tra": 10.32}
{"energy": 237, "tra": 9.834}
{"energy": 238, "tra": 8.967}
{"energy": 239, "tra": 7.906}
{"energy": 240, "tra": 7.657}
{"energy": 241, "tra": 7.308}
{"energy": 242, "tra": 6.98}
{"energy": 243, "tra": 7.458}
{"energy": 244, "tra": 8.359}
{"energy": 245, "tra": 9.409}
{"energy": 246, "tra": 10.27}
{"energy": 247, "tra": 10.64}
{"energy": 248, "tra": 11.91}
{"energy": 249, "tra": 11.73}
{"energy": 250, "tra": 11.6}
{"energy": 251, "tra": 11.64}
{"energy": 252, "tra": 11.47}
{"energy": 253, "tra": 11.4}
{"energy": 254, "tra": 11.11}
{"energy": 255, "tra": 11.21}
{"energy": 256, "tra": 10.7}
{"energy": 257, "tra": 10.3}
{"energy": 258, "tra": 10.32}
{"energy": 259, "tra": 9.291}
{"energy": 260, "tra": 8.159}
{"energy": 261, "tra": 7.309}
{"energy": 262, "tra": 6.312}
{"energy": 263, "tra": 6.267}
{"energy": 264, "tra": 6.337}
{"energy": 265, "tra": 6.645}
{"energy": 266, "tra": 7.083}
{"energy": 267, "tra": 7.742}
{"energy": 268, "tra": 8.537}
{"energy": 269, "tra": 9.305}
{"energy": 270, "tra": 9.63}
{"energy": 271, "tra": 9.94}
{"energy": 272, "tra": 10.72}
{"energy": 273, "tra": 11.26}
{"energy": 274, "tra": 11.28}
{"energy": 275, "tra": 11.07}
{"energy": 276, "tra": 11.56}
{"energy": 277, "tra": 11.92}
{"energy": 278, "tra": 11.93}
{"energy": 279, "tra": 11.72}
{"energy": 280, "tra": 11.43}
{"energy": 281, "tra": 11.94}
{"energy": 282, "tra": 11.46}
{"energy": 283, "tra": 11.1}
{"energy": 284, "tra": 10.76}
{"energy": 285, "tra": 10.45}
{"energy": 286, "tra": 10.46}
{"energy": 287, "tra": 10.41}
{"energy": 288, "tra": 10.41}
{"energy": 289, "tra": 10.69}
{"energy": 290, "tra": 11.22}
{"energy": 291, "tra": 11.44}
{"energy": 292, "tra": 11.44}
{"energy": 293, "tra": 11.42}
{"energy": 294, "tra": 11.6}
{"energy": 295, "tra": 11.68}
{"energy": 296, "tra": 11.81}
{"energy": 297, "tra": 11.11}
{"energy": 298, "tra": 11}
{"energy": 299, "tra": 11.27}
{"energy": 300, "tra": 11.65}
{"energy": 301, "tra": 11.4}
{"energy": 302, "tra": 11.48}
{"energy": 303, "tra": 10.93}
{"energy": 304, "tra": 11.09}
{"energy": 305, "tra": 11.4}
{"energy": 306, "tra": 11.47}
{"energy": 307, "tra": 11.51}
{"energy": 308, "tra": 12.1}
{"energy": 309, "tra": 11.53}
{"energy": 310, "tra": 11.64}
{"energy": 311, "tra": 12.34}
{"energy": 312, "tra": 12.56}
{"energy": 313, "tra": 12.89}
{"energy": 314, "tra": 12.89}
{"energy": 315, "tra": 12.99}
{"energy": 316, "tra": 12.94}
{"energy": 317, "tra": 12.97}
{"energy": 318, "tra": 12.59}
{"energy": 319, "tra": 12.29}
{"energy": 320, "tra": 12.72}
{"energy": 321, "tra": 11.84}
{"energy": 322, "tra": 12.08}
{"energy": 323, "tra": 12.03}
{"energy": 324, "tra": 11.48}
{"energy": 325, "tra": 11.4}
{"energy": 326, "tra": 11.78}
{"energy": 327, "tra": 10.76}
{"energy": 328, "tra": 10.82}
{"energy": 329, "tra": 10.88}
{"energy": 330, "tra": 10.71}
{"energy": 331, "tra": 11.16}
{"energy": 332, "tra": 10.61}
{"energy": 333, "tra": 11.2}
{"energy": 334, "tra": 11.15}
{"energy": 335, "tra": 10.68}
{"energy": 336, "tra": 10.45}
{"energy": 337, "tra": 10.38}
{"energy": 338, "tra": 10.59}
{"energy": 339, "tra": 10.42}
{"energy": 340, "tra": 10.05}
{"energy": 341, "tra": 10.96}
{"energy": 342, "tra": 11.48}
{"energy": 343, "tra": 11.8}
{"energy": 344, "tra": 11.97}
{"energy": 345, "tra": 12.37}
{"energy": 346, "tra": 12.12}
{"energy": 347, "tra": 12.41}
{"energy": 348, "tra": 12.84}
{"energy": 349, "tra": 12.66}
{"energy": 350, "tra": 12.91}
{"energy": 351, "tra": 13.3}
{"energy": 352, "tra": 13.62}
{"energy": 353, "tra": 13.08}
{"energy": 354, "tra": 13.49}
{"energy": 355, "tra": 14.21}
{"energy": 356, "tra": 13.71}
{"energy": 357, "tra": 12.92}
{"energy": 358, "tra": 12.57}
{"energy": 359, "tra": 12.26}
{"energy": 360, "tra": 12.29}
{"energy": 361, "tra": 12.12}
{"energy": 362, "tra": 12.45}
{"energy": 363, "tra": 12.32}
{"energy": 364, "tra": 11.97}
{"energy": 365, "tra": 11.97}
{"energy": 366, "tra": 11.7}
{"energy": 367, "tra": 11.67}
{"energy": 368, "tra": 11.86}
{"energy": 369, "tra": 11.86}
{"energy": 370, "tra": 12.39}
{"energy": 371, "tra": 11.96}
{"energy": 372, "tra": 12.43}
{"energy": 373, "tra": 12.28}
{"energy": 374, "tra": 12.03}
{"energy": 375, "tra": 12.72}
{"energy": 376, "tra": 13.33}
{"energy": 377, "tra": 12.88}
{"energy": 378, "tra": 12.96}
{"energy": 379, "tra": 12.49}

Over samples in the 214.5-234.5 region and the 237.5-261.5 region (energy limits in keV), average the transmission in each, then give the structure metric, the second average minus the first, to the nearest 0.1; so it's -2.2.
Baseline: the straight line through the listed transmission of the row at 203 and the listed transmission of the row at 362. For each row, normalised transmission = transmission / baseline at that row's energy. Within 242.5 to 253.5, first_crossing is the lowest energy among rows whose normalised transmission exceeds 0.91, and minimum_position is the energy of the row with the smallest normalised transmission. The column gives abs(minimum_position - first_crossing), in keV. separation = 5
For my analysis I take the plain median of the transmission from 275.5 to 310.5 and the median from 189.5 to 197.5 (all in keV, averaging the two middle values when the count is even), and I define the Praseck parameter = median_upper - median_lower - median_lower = -9.5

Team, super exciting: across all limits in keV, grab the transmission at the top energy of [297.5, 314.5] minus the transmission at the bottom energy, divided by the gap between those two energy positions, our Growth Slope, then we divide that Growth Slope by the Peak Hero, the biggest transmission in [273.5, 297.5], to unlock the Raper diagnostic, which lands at 0.010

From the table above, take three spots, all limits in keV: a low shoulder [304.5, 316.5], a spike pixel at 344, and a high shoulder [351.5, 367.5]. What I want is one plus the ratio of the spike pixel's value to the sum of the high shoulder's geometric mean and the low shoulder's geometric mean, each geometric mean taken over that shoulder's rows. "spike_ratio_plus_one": 1.48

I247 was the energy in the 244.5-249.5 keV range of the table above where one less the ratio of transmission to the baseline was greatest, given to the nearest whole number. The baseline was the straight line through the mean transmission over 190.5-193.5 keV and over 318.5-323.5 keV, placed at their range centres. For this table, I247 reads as 245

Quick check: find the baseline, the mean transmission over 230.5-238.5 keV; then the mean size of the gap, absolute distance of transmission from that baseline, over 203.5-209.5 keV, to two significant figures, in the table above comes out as 1.6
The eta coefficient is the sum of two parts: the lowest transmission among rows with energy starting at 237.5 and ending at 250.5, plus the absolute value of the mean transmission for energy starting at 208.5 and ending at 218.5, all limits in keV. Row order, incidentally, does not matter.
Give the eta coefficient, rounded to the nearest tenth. 19.8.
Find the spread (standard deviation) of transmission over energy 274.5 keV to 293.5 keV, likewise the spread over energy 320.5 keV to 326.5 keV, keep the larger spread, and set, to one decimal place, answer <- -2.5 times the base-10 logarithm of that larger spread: 0.7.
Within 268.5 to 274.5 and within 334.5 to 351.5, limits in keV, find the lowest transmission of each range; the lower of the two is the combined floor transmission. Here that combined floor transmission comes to 9.3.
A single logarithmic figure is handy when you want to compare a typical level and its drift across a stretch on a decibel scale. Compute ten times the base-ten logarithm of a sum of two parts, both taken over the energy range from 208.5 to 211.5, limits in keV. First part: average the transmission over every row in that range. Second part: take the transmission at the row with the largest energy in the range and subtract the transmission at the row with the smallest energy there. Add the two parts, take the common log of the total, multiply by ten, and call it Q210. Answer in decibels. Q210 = 11.1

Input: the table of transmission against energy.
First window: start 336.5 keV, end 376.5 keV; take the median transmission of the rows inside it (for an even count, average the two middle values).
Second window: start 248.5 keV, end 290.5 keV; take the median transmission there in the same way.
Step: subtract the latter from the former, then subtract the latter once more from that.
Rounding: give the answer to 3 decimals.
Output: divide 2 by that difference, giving -0.219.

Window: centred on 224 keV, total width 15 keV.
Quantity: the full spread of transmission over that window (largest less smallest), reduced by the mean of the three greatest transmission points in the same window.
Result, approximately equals -11.1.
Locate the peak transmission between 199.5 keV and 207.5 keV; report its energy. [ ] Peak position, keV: 207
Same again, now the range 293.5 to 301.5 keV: 296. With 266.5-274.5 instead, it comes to 274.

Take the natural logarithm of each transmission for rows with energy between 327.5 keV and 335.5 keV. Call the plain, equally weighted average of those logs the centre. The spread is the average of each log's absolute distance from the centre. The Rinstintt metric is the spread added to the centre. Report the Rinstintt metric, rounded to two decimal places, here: 2.41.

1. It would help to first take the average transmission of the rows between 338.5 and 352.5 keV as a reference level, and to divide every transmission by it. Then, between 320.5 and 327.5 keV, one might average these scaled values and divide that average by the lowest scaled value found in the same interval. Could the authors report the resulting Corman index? 1.08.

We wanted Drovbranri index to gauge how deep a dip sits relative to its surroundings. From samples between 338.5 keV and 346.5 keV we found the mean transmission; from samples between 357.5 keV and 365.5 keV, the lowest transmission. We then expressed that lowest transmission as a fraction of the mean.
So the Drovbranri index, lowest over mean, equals 1.05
